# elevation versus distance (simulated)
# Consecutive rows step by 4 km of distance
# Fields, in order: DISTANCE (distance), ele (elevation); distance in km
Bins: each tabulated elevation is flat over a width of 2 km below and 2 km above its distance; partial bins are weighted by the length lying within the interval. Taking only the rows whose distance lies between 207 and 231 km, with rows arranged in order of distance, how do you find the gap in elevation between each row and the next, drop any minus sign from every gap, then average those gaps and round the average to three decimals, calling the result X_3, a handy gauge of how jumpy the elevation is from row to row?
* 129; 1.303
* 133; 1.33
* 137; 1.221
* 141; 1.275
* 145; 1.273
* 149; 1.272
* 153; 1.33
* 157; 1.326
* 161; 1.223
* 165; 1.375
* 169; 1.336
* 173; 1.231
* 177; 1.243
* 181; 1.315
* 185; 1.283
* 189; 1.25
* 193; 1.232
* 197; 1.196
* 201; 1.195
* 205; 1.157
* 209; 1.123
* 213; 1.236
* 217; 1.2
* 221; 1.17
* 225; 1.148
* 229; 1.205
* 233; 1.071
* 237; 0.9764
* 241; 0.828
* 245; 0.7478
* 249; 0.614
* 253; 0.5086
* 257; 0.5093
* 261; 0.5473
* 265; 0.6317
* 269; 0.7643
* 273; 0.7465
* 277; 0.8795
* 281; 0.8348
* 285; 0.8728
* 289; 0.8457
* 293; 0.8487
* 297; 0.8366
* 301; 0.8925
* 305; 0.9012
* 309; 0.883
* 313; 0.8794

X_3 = 0.052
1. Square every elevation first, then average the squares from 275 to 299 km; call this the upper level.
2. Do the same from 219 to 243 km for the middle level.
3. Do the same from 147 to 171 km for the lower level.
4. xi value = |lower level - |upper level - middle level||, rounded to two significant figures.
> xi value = 1.3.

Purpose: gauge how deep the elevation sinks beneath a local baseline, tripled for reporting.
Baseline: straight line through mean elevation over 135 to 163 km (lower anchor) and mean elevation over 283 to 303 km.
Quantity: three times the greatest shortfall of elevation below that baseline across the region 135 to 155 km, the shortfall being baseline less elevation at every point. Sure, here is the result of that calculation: 0.26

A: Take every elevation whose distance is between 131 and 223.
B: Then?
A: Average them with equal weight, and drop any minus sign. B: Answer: 1.3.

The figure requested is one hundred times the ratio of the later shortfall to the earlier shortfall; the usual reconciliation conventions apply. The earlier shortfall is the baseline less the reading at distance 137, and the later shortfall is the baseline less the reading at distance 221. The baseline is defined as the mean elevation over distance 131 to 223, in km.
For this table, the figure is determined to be 265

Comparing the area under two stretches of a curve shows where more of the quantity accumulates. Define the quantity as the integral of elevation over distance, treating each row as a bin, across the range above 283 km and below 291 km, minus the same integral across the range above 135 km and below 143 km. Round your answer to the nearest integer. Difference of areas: -3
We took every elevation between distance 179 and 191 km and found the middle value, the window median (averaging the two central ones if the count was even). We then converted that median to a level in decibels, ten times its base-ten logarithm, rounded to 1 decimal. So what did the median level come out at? 1.1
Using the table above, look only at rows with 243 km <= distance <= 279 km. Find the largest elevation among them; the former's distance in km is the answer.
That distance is 277 km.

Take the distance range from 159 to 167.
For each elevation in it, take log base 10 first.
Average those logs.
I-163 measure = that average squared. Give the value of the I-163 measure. 0.013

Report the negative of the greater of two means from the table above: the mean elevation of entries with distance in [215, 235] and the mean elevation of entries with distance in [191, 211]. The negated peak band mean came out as -1.18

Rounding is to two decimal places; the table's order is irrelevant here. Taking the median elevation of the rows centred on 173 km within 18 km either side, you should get 1.28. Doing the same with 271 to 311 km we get 0.86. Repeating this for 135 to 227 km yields 1.24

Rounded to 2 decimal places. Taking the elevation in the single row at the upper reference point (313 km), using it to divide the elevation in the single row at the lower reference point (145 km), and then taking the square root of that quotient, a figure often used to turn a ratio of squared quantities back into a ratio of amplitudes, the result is 1.20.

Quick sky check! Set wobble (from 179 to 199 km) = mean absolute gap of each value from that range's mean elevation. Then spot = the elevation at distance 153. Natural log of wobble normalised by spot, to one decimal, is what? -3.6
